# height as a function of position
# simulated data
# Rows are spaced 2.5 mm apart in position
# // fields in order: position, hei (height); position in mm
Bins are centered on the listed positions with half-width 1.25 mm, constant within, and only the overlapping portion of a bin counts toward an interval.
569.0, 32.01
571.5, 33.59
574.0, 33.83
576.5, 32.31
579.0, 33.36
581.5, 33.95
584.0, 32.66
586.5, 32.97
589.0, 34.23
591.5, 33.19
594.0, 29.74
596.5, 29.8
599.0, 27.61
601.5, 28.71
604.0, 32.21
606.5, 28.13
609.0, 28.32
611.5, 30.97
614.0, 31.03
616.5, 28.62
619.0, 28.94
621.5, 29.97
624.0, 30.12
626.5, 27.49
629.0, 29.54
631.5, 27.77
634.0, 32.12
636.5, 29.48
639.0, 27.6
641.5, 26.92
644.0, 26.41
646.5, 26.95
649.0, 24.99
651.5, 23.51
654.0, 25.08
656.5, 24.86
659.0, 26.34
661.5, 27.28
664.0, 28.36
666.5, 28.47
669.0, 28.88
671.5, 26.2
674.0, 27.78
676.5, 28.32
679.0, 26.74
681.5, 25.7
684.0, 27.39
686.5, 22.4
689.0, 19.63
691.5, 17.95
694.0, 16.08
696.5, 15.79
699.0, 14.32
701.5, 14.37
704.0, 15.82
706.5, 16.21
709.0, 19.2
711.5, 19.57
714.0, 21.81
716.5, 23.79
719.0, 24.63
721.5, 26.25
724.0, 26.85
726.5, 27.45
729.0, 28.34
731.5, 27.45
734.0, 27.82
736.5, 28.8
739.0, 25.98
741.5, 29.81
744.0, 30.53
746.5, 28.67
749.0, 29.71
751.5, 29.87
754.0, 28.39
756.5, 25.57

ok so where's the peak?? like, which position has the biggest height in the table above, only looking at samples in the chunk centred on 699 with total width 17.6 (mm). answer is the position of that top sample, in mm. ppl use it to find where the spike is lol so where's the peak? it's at 691.5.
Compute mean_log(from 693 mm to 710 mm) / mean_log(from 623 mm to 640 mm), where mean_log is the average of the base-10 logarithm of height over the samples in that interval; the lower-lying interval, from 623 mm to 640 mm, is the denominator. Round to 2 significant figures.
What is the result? 0.82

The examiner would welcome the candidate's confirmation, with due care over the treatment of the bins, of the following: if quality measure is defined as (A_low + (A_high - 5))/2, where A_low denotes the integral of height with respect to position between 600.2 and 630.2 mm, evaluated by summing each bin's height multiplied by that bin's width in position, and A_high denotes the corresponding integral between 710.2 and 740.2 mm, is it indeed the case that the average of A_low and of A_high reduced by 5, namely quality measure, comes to 826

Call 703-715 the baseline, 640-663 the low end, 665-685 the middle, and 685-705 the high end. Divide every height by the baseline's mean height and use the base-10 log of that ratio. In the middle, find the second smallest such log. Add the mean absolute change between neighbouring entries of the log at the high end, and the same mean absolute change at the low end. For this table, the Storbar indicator 0.203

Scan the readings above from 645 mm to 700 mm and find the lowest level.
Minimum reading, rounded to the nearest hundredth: 14.32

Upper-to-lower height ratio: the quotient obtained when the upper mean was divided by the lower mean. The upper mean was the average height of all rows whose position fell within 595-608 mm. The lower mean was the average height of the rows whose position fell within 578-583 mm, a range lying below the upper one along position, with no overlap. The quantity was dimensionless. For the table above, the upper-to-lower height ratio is 0.87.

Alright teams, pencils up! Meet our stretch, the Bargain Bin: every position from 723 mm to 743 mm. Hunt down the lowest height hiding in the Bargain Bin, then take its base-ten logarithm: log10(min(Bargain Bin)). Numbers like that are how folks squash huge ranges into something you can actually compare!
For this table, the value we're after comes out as 1.41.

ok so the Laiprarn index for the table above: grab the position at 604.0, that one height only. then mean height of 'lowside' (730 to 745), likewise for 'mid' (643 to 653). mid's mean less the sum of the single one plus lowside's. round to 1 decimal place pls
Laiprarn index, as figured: -35.1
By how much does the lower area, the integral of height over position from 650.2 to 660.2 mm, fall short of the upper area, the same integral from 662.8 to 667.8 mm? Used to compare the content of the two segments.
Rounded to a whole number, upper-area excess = -107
